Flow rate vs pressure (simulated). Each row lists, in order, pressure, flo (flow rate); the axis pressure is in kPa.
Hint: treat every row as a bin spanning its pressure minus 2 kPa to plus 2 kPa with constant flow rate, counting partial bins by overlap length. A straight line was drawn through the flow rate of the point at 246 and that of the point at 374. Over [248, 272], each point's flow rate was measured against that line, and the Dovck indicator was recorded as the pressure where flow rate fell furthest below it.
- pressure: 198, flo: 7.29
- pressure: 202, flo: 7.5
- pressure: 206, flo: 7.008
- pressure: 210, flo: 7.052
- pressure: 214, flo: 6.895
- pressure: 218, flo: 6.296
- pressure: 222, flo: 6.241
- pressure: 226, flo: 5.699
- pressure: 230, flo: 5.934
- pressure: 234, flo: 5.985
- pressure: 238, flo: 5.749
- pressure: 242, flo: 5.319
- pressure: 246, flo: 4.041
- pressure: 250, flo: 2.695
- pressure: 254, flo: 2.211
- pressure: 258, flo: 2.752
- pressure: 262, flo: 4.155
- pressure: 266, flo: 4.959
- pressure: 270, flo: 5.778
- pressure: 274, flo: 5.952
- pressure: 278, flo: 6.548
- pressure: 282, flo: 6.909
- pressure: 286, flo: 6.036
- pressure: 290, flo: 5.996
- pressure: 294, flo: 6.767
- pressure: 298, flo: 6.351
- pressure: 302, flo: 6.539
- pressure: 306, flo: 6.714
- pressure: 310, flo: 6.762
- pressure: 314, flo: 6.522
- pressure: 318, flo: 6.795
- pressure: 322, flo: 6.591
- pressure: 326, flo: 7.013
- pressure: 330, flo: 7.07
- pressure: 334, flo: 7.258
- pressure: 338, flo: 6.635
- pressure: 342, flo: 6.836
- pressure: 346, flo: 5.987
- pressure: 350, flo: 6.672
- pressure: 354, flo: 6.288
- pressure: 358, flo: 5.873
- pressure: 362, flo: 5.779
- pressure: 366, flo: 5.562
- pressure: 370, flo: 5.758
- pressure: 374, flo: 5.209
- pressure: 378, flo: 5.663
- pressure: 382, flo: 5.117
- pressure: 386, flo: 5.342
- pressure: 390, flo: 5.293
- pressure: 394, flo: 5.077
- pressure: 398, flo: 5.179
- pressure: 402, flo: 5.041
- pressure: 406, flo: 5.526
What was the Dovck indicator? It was 254 kPa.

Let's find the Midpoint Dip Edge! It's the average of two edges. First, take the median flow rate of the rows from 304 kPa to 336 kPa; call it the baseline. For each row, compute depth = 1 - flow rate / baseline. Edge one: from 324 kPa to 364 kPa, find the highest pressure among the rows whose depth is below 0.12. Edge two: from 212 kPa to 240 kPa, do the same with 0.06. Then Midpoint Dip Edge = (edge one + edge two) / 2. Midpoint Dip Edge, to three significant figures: 284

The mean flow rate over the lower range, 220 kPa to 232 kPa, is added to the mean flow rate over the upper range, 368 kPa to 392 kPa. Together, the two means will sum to 11.4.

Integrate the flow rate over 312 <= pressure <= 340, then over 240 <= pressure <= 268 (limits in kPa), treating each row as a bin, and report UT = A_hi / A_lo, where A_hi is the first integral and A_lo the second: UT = 1.83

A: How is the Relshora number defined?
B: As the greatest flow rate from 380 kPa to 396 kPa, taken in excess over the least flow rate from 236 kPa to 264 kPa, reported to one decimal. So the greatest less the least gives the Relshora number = 3.1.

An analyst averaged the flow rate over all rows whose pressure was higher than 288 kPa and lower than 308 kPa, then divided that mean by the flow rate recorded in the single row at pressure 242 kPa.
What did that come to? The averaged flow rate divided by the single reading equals 1.22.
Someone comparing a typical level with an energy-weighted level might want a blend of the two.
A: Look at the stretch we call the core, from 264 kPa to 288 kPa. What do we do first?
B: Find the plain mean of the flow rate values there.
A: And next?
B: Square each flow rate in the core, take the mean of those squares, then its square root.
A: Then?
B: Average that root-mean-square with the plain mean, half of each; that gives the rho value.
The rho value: 6.0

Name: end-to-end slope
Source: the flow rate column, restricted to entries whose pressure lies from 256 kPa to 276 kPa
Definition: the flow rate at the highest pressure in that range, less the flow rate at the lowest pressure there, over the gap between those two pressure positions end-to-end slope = 0.20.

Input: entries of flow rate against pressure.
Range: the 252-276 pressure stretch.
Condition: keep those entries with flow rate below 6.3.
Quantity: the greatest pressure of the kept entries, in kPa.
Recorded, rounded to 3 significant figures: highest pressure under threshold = 274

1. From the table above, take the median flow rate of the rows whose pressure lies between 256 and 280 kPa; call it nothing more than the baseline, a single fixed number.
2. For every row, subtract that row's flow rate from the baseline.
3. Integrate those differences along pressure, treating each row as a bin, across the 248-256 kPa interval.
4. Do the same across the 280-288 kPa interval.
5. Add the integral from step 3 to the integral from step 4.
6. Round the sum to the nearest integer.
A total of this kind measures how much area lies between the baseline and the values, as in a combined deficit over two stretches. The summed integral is 14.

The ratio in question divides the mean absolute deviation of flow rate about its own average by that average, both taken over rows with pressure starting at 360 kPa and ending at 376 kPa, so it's 0.034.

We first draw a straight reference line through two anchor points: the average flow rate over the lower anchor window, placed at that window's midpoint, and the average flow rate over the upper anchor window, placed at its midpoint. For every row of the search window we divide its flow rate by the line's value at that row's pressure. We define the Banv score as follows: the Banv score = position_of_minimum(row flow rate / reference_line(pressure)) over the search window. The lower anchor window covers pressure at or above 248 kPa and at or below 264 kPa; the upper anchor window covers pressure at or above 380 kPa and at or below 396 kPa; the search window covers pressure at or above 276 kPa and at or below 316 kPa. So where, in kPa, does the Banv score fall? 314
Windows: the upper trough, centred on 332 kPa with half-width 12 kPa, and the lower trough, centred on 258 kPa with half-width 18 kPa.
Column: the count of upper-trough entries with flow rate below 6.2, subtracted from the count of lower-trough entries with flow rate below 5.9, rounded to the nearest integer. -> 8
